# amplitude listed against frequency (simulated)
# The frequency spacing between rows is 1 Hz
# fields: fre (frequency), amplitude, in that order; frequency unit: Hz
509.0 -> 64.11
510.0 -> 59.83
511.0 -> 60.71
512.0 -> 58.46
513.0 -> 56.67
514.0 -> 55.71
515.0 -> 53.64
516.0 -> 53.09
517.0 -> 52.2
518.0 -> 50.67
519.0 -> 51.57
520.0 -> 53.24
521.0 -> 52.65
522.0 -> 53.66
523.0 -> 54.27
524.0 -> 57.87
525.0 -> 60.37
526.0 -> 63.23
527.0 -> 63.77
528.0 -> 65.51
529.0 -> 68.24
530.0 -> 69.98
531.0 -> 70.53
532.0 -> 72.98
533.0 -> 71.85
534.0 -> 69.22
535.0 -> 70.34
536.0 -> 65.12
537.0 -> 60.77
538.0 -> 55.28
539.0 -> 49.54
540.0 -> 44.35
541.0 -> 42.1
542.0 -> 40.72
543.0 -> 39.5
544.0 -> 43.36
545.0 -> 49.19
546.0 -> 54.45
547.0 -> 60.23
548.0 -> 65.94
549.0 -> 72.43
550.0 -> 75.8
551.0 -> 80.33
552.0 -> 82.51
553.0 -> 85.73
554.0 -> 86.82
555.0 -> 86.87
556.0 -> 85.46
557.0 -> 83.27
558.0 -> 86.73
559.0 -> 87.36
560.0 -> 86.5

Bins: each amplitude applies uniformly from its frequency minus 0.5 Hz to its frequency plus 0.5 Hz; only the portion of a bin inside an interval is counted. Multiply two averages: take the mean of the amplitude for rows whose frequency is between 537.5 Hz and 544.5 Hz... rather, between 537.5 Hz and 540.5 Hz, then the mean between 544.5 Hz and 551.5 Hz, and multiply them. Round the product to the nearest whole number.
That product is 3256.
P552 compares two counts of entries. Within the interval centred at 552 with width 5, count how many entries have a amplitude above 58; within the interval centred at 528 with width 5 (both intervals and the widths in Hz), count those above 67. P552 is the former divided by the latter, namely 2.50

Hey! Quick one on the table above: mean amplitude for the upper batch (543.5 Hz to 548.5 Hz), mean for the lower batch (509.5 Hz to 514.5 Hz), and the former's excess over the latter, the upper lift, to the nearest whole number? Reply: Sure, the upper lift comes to -4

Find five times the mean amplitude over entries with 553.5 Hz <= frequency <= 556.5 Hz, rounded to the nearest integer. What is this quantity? 432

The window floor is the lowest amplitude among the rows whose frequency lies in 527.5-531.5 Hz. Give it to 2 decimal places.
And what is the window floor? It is 65.51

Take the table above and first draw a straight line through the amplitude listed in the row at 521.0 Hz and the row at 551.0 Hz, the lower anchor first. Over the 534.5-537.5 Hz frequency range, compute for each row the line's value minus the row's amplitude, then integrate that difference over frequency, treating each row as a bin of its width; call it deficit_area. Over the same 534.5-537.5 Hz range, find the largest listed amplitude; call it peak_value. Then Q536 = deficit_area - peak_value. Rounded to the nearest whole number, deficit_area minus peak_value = -67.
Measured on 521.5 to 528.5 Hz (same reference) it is -90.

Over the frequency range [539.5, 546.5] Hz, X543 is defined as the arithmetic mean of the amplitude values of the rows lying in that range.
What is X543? 45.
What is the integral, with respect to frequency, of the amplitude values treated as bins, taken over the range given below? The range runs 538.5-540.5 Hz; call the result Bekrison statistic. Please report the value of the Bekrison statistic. 94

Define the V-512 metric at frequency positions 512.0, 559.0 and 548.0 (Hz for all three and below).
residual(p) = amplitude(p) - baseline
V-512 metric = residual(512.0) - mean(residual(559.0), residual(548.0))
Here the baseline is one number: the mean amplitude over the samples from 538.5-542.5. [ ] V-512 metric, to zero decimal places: -18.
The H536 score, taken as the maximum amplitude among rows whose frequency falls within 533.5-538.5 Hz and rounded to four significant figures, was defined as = 70.34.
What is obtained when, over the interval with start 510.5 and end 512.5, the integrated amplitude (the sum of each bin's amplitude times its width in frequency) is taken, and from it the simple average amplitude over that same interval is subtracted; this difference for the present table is 60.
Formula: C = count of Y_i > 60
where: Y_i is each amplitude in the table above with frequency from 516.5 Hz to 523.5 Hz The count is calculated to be 0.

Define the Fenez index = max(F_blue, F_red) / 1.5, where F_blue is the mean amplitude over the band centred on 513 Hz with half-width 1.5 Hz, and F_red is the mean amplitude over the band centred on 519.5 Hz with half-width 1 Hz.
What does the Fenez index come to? 38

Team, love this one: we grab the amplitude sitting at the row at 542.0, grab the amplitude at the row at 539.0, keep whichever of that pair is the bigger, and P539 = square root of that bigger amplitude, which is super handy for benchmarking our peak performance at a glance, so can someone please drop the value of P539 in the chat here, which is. 7.0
